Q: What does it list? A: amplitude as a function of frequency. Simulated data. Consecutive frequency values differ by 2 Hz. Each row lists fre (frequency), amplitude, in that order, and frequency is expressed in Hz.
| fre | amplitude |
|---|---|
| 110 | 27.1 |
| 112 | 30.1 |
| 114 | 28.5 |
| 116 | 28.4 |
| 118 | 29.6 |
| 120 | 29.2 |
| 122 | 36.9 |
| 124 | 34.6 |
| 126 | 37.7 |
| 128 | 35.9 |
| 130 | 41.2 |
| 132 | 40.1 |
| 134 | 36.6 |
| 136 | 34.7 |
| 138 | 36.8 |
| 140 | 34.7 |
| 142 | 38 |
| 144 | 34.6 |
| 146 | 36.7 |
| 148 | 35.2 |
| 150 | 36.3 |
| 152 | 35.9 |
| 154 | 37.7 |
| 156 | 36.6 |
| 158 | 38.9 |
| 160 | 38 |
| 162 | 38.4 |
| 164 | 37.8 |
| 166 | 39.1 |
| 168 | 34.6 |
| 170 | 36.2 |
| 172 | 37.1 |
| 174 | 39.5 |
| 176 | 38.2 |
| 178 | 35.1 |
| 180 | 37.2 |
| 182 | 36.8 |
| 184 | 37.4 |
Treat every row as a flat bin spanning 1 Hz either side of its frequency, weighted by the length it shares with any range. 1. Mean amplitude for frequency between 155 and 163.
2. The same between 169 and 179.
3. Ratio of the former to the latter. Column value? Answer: 1.02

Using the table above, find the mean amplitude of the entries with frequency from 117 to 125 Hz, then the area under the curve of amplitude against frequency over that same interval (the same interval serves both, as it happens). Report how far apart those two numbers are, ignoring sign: 228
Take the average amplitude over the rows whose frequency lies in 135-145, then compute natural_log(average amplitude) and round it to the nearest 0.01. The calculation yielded 3.58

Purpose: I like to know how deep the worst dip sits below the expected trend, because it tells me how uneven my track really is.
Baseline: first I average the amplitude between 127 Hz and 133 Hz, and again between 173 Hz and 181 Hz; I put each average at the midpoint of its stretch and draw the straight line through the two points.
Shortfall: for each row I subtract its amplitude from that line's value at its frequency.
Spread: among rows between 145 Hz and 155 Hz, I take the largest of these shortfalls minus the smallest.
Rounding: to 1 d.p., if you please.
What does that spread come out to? 2.7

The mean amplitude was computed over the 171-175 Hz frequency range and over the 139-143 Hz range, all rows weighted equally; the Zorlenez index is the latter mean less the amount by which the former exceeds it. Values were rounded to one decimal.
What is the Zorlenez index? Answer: 34.4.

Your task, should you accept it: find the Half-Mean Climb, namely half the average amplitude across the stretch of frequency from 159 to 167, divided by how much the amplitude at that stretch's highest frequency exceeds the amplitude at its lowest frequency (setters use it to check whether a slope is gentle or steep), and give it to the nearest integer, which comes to 17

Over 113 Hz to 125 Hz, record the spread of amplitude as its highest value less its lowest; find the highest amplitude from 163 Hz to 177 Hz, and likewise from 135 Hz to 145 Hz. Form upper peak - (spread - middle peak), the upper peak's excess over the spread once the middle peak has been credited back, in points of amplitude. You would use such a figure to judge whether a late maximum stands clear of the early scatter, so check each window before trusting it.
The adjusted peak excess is 69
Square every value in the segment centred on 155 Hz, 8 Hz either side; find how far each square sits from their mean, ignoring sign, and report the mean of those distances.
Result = 83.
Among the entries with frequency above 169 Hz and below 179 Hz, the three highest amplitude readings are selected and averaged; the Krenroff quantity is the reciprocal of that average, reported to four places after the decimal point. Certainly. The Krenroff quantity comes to 0.0261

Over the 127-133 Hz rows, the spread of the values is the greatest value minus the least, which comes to 5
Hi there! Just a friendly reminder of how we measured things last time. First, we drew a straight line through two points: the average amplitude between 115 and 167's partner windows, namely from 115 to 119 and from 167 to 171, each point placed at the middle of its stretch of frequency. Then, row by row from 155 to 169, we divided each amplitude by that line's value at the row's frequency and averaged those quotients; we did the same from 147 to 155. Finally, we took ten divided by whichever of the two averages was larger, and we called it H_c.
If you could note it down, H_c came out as 9.15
